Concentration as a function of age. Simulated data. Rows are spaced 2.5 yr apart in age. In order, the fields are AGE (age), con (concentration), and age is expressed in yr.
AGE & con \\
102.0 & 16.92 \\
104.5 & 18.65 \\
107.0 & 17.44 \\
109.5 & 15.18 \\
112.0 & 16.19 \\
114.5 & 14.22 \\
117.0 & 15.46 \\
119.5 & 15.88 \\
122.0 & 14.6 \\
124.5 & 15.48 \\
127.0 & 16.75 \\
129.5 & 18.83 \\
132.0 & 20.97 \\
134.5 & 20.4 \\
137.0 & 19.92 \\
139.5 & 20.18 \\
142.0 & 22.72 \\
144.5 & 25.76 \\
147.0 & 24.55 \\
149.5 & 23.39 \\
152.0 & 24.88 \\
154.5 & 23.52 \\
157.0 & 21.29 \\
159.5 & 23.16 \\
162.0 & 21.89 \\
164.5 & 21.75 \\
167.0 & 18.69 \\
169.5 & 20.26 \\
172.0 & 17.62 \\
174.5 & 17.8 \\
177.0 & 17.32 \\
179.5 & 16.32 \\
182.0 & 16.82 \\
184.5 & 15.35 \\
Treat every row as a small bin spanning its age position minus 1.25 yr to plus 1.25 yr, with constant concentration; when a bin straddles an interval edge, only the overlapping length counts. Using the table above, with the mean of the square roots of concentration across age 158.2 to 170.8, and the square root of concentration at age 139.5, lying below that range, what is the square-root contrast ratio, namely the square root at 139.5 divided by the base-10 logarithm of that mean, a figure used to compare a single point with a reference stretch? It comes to 6.8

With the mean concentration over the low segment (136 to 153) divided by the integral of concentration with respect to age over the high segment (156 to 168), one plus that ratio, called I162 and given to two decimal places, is 1.09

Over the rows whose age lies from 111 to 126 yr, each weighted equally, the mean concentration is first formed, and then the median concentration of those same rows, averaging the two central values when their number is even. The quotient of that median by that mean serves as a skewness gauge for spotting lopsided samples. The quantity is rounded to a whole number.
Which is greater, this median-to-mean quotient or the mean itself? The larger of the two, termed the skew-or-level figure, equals 15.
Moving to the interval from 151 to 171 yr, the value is 22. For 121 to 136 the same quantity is 18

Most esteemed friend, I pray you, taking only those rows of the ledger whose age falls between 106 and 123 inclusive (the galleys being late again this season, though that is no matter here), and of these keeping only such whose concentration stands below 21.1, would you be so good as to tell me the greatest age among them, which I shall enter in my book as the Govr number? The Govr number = 122.0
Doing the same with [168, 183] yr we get 182.0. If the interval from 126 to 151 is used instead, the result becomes 139.5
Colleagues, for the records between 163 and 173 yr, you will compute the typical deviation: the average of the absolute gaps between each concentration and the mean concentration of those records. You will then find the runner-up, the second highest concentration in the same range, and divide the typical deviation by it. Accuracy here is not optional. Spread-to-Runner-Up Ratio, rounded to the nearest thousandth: 0.070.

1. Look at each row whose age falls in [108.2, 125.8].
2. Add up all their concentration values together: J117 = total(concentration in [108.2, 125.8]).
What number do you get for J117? 107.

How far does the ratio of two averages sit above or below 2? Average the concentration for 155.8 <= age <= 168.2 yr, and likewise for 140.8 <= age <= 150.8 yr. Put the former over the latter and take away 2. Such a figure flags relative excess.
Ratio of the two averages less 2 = -1.1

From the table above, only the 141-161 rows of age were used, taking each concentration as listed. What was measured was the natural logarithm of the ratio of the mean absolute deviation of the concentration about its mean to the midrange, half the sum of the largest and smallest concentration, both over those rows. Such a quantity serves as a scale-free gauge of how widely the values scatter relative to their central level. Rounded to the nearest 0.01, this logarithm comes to -3.11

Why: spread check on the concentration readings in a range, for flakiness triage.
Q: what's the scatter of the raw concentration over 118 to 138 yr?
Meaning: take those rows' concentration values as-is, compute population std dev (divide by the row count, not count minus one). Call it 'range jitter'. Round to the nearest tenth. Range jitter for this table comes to 2.3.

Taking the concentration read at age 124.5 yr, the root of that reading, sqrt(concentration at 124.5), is 3.93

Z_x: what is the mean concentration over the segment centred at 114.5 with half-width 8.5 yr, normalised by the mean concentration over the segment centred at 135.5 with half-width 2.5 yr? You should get 0.77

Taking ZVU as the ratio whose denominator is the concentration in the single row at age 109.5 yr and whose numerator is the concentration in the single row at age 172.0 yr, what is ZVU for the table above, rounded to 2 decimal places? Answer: 1.16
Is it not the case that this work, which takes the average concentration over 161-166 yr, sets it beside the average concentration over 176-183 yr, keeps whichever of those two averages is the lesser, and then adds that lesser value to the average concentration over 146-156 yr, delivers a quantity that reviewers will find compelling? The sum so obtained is 41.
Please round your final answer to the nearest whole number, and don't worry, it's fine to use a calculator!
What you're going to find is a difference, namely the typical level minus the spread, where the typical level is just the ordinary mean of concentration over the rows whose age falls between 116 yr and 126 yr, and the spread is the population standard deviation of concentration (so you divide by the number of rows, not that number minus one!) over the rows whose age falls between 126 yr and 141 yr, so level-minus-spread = 14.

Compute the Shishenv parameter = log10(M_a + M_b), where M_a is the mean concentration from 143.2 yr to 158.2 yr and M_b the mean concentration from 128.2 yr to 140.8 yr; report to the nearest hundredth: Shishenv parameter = 1.64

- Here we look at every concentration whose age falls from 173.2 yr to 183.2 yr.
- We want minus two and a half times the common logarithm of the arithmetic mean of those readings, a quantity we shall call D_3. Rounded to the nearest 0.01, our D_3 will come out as -3.08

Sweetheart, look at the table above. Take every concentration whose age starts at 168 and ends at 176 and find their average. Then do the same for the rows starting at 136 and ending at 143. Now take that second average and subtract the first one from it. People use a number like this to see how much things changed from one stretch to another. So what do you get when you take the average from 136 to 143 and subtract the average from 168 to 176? 2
